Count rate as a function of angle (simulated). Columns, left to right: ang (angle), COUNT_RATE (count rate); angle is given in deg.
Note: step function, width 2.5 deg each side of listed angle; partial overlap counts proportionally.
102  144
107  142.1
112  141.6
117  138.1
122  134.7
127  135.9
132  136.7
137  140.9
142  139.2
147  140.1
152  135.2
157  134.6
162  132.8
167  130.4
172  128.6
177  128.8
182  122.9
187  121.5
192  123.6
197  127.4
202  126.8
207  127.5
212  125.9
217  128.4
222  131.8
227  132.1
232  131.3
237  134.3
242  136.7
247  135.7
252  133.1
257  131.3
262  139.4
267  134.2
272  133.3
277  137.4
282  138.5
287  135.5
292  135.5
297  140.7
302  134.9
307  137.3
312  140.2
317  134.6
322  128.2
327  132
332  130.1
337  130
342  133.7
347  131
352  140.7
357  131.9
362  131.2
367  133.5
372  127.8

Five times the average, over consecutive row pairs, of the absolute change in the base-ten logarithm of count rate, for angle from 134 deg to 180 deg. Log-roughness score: 0.029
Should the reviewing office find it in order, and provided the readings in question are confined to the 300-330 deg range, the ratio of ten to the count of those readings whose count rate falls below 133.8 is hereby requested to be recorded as 5.0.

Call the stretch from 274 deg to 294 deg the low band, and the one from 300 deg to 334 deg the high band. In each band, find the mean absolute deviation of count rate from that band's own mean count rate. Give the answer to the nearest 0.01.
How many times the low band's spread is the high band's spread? 2.66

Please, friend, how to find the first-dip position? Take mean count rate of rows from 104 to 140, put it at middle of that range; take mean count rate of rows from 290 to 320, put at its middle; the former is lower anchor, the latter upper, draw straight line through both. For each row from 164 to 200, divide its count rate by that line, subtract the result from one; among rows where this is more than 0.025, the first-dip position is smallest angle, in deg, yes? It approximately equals 167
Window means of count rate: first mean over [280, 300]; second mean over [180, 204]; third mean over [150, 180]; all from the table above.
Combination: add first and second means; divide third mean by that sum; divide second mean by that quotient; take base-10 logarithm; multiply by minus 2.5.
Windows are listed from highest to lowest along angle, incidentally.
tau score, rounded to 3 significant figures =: -5.98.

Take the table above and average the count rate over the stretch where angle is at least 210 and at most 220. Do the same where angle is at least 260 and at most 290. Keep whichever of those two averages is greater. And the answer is 136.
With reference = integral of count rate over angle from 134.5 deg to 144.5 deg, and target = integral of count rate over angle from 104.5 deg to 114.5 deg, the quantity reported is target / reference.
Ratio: 1.01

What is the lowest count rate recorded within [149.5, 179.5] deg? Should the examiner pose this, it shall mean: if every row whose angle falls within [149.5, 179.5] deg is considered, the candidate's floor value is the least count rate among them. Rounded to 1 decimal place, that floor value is 128.6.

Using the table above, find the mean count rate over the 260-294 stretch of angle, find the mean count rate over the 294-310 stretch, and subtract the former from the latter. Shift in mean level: 1.4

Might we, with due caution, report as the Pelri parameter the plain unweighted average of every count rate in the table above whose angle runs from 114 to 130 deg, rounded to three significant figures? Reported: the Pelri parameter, 136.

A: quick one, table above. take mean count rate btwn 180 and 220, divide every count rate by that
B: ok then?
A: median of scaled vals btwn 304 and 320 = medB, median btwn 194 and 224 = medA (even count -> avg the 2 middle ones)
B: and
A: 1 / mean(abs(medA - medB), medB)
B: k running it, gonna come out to 1.71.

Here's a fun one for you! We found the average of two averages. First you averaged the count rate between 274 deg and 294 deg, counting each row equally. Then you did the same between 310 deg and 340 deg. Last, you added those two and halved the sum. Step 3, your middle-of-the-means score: 135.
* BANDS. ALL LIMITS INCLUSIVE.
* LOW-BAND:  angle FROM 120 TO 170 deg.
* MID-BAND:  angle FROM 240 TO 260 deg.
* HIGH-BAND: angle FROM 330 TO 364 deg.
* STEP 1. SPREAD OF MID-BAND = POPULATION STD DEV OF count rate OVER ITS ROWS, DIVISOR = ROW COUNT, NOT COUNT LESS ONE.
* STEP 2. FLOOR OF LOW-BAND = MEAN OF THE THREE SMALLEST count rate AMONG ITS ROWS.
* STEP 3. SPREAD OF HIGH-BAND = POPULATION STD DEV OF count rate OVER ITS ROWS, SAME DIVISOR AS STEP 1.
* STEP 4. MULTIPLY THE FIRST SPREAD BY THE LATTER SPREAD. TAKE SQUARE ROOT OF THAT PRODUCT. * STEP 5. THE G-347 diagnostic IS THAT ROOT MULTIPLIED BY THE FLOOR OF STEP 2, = 361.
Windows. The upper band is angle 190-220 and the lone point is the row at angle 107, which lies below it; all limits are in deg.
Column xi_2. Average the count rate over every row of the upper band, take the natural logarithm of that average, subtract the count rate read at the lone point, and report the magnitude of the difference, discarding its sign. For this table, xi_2 137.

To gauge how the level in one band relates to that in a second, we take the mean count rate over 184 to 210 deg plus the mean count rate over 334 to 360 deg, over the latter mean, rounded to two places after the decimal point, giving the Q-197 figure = 1.94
